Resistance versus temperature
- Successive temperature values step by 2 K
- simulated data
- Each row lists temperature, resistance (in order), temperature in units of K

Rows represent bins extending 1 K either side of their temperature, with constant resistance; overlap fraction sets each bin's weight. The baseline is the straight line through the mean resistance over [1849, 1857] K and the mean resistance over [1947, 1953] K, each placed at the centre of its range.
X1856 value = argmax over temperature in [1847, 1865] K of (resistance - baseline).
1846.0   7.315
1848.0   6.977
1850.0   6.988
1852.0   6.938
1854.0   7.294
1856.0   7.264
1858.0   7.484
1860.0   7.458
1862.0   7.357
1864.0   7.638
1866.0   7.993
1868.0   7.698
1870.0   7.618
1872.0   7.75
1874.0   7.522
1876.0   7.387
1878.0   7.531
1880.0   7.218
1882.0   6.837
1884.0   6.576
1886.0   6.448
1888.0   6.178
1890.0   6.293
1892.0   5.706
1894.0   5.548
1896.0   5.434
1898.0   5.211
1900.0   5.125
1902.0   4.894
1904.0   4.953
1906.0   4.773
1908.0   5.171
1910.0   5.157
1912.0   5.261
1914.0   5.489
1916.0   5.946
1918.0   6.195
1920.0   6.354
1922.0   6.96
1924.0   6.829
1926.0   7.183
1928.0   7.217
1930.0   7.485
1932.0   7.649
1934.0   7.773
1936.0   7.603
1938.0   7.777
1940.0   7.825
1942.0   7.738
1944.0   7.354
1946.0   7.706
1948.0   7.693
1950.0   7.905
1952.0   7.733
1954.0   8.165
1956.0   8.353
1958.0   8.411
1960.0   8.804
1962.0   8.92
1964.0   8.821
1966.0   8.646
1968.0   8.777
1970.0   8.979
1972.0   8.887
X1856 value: 1864.0 K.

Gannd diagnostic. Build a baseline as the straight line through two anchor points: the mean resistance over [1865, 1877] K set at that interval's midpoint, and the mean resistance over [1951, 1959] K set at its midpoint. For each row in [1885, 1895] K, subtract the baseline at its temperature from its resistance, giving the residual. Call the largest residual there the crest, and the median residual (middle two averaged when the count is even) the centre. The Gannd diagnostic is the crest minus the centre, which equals 0.28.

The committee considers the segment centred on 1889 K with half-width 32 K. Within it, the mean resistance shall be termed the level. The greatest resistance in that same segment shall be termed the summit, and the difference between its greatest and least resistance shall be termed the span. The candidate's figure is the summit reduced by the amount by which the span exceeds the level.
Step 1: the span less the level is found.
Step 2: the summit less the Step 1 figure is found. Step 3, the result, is 11.2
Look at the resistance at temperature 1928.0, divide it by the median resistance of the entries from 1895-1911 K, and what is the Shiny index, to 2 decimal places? 1.40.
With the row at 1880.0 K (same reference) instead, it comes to 1.40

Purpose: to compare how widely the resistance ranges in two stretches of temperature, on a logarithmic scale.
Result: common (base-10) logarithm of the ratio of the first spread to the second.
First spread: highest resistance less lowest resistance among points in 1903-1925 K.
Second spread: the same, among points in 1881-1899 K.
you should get 0.1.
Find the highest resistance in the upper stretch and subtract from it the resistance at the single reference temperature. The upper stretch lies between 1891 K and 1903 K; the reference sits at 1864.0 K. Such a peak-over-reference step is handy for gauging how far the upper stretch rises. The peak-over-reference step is -1.9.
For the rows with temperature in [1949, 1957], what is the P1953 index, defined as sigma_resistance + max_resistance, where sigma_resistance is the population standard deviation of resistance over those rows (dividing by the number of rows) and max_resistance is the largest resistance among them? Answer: 8.6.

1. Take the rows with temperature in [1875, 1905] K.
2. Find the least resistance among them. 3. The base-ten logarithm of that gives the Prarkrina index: 0.69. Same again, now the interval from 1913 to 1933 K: 0.74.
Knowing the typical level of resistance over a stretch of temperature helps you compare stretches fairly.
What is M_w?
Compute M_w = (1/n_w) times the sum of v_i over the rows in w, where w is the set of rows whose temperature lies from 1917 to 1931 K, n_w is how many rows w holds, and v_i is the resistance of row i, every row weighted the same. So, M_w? 6.89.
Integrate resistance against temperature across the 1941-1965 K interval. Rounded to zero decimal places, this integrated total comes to 195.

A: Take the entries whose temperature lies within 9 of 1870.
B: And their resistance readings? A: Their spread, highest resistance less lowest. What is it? 0.64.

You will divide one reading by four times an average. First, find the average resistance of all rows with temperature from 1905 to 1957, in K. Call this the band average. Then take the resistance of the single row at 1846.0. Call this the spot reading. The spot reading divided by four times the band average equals 0.26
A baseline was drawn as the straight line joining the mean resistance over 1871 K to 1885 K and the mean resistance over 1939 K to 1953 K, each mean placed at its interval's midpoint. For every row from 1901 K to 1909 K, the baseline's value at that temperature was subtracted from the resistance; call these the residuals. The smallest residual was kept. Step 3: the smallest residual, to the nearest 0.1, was -2.7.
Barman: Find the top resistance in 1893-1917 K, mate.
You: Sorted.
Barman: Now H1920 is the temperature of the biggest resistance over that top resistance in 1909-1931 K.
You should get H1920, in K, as 1930.0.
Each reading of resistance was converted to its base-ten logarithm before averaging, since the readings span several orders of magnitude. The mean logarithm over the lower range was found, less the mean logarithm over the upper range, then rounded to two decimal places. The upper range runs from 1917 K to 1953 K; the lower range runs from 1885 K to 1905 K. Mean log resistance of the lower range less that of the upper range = -0.12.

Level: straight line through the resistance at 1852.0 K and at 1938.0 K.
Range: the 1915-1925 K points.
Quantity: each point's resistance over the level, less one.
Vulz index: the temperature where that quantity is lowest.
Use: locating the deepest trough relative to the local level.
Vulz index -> 1916.0 K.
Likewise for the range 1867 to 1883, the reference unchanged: 1882.0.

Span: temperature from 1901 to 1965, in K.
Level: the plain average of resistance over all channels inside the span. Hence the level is 7.1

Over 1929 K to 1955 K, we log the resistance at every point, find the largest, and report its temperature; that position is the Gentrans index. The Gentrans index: 1954.0 K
